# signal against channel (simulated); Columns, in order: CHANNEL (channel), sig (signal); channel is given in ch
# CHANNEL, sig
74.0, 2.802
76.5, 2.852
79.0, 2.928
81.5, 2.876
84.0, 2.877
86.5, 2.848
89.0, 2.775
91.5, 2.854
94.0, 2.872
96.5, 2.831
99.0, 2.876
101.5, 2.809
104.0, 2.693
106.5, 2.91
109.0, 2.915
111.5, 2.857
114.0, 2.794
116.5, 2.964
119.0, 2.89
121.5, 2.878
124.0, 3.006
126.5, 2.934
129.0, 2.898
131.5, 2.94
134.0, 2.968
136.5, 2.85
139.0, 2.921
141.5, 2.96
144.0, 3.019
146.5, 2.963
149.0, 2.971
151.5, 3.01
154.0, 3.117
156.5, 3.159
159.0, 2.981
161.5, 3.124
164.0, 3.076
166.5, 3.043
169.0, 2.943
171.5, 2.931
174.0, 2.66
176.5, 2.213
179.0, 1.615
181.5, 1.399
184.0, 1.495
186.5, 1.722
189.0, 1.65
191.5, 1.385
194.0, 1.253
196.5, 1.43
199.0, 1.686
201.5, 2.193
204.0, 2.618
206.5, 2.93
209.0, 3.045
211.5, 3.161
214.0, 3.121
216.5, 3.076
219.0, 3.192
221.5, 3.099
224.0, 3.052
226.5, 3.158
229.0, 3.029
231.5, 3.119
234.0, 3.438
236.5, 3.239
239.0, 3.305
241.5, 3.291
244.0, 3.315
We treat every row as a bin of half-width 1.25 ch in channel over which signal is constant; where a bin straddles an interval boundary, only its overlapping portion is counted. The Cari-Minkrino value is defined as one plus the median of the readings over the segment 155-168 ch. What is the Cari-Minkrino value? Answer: 4.08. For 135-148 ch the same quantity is 3.96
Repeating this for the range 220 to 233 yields 4.10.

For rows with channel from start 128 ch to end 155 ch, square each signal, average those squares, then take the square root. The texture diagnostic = 3.0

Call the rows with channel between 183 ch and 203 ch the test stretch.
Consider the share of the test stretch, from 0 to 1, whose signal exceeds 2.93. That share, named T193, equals 0.0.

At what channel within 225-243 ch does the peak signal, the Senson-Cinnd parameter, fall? 234.0 ch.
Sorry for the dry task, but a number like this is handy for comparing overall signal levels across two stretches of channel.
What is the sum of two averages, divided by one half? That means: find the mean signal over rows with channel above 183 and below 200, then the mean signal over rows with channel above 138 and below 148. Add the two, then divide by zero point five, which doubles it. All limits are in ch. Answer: 9.0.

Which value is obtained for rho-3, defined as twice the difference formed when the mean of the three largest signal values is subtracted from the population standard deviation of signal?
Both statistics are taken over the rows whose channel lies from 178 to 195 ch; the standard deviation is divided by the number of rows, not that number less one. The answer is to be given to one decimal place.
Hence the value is -3.0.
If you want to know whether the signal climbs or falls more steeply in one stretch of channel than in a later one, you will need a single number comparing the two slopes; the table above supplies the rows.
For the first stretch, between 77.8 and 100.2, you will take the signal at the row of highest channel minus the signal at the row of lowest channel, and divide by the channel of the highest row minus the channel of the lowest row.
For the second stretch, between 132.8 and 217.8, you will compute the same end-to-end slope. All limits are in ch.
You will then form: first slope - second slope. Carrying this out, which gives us 0.00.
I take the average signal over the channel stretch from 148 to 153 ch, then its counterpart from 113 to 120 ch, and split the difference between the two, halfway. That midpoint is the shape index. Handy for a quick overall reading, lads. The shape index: 2.94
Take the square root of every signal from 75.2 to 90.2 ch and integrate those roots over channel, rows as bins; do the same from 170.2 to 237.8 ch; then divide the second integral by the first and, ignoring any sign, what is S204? 4.1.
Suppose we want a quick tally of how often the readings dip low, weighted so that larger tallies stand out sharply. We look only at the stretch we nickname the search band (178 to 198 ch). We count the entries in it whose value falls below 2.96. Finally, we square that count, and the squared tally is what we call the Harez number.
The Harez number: 64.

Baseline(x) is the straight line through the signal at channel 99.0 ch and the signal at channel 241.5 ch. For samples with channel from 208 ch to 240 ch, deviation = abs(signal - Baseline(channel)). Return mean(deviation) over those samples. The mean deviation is 0.11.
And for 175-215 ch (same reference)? 1.10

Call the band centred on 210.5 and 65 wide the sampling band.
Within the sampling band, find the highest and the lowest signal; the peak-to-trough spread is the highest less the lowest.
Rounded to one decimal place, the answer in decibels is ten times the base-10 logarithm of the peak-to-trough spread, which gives 3.4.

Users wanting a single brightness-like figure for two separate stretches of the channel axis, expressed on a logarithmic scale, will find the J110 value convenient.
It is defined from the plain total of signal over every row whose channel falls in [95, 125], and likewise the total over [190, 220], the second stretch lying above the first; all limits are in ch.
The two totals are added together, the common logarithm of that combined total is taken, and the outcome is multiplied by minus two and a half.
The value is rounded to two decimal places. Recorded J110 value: -4.51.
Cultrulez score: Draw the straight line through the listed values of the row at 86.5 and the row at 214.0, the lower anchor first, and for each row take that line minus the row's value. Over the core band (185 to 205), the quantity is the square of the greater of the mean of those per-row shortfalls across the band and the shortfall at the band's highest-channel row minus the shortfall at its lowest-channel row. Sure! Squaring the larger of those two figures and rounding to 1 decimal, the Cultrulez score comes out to 1.8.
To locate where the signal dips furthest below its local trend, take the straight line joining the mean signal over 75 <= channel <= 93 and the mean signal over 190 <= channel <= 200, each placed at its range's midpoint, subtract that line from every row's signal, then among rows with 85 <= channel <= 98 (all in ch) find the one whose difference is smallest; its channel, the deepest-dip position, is 89.0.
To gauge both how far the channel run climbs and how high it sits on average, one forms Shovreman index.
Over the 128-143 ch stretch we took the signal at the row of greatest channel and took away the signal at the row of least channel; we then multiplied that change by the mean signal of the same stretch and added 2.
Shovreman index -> 2.2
